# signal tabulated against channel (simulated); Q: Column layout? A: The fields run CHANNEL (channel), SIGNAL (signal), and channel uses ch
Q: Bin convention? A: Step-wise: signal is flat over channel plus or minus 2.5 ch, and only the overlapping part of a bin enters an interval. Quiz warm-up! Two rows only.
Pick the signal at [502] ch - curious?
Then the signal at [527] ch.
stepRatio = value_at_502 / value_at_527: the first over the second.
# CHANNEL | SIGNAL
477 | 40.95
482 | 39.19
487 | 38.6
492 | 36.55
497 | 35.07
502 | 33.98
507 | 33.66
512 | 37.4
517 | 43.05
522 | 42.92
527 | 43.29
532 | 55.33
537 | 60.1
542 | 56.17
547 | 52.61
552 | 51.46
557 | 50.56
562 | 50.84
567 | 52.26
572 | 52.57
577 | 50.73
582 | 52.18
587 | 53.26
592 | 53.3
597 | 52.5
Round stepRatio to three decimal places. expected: 0.785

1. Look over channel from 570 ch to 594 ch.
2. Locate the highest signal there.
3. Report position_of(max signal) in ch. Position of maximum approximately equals 592 ch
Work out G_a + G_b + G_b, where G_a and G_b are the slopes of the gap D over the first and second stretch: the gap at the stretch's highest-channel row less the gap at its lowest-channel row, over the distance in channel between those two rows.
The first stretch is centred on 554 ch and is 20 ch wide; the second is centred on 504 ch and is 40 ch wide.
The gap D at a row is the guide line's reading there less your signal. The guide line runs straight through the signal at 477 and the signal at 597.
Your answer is 0.16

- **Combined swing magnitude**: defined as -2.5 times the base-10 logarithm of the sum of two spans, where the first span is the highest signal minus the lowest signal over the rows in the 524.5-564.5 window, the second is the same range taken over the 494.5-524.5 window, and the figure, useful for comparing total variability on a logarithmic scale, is -3.5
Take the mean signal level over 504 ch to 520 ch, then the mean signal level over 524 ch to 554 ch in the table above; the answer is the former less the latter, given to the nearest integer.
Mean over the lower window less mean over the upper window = -15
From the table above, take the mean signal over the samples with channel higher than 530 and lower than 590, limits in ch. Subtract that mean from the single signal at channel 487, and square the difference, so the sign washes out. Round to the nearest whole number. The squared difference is 212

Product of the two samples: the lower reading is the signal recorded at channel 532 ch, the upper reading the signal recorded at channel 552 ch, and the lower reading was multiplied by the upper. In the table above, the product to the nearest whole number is 2847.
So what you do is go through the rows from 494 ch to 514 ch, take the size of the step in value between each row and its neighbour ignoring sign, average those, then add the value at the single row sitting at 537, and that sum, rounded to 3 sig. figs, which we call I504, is 61.8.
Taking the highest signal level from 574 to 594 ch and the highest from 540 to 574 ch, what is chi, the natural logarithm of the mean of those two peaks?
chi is 4.00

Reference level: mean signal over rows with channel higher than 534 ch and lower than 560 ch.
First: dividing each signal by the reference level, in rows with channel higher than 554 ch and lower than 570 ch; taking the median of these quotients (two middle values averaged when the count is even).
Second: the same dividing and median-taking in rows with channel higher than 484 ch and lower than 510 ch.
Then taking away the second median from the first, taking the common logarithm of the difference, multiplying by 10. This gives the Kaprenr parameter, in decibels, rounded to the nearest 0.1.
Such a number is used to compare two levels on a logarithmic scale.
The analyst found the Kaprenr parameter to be -5.4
